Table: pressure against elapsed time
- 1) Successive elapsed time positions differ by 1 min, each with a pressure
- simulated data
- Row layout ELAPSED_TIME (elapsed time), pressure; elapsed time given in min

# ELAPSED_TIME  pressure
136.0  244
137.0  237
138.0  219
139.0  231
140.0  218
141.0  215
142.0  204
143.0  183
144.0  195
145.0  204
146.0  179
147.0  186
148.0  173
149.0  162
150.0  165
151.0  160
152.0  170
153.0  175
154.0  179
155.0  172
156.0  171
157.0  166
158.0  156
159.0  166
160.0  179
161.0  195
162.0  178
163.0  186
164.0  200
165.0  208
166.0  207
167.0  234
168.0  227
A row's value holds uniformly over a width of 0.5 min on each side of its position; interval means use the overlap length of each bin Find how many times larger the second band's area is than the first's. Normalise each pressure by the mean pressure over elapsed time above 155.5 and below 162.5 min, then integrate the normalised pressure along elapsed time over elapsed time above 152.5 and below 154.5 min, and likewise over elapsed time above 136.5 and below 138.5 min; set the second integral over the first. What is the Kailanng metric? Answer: 1.29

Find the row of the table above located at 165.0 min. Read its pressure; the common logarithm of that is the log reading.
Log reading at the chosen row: 2.32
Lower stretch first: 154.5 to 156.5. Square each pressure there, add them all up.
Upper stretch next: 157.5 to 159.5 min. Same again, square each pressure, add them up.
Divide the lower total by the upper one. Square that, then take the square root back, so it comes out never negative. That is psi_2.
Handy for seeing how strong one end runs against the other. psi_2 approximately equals 1.13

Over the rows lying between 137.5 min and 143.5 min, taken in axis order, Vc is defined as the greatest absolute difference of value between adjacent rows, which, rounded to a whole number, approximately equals 21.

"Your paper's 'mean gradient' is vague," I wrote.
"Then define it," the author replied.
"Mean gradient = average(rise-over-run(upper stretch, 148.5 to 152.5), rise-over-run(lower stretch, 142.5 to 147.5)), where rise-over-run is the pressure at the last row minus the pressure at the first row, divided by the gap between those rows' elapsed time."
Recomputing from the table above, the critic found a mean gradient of 1.7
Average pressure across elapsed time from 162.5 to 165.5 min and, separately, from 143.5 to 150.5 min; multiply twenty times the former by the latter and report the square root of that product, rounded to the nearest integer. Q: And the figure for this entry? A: 846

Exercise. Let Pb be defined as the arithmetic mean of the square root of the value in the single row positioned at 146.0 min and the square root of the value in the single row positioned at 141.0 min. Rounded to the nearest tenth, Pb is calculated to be 14.0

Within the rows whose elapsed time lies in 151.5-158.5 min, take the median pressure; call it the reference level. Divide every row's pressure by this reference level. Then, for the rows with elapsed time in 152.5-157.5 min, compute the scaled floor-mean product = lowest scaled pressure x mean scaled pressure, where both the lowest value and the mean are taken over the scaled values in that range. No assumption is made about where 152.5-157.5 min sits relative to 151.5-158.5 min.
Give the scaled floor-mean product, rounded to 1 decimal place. 1.0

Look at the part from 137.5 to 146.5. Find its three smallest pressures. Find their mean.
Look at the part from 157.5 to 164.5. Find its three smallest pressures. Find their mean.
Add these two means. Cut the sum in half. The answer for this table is 176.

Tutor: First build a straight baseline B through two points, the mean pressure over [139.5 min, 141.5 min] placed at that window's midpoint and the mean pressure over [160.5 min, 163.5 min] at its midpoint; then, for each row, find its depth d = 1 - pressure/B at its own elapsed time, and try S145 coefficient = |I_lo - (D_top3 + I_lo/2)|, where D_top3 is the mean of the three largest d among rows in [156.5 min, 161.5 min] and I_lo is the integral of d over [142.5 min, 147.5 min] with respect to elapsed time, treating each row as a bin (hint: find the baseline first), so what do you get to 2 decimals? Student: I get 0.09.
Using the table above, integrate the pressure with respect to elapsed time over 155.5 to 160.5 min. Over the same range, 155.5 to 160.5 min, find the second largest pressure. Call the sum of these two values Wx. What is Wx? 1009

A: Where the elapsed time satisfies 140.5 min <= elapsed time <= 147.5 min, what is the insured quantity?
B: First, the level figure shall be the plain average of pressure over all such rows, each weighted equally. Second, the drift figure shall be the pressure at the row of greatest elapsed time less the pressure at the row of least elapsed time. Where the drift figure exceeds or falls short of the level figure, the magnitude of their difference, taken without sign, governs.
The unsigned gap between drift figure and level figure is 224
